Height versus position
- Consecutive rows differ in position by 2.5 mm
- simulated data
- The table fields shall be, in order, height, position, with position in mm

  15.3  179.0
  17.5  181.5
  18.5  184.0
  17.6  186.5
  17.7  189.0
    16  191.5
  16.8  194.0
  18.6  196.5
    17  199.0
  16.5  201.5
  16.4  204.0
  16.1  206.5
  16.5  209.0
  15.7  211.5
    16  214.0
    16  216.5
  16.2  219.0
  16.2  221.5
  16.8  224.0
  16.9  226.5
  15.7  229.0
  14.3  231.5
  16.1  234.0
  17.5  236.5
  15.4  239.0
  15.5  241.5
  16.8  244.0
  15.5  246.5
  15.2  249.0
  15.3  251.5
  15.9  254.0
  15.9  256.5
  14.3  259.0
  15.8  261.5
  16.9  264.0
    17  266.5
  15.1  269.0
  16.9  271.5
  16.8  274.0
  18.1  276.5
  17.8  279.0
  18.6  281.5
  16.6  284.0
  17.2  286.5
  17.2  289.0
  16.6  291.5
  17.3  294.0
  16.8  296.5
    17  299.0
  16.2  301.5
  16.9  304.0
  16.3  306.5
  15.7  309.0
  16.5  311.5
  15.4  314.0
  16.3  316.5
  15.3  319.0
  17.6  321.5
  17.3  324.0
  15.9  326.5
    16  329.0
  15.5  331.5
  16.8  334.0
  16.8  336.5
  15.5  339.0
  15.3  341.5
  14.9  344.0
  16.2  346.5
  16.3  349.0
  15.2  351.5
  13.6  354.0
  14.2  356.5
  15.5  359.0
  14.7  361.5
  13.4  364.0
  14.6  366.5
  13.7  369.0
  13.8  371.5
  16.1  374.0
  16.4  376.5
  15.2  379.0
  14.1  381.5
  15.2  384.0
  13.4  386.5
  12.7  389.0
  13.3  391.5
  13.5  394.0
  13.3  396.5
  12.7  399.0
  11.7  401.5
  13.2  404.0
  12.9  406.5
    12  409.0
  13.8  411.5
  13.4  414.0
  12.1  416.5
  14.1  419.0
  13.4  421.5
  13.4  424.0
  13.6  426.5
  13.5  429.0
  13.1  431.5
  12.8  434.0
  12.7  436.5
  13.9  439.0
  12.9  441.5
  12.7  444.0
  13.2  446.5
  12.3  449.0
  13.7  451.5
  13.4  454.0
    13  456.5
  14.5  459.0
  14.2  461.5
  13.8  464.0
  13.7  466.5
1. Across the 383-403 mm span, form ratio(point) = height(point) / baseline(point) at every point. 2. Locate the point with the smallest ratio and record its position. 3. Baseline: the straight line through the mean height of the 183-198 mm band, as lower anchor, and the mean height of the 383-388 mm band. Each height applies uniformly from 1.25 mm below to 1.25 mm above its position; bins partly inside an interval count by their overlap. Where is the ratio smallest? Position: 401.5 mm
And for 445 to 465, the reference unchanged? 449.0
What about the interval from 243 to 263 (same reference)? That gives 259.0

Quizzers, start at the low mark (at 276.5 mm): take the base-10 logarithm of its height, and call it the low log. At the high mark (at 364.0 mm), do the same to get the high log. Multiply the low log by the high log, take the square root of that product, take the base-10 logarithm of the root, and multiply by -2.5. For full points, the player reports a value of -0.189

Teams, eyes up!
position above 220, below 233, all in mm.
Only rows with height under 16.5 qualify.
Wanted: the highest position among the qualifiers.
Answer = 231.5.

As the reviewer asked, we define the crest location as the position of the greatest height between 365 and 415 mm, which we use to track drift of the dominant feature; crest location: 376.5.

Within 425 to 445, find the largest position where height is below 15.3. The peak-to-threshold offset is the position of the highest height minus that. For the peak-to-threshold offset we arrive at -5.0 mm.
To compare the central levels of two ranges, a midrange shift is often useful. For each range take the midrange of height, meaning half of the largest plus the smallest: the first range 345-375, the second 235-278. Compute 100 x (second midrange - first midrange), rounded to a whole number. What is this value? 135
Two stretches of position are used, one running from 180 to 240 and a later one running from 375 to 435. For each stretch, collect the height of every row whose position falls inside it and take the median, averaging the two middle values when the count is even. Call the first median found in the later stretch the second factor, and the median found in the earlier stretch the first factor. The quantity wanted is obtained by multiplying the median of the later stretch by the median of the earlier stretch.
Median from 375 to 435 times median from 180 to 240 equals 220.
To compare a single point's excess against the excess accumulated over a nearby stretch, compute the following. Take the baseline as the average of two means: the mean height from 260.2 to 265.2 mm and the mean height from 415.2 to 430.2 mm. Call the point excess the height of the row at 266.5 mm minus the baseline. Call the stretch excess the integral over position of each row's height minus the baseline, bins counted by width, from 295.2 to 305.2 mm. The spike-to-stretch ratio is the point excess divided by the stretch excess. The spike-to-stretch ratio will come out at 0.11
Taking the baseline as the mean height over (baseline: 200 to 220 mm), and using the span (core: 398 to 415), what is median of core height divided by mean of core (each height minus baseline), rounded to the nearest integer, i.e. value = -4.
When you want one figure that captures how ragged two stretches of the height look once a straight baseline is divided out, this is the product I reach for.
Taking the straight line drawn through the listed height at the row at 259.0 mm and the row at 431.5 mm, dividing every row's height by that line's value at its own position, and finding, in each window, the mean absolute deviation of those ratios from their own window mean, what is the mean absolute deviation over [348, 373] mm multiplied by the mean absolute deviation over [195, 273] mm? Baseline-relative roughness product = 0.0024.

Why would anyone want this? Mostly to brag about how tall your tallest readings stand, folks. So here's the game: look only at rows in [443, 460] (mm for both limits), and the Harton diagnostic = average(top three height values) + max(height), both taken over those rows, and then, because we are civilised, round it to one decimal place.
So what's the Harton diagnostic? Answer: 28.4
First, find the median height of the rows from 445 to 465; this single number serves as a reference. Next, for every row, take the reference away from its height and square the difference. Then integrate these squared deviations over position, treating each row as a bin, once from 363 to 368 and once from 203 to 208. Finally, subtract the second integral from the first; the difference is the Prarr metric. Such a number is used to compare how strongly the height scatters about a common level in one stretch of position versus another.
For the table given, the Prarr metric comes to -34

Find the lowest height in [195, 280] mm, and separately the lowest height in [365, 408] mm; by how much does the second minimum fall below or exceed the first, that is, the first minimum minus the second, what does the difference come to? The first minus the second 2.6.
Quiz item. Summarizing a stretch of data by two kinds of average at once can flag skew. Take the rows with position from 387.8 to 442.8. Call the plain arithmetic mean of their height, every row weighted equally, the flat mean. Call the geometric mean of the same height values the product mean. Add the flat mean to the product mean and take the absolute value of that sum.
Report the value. 26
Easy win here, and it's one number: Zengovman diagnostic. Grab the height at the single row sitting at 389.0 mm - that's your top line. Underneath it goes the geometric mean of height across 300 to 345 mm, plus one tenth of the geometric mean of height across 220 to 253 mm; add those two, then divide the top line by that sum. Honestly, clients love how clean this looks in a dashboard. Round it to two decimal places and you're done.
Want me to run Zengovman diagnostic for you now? 0.72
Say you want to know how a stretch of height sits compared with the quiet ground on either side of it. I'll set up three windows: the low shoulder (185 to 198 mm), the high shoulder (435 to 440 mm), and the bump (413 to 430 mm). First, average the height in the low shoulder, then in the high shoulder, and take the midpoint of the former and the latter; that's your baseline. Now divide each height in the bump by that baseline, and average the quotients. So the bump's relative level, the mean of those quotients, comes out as 0.87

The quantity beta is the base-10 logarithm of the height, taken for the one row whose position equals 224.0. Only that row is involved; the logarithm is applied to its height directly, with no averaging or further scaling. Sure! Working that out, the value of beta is 1.23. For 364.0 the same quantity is 1.13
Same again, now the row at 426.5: 1.13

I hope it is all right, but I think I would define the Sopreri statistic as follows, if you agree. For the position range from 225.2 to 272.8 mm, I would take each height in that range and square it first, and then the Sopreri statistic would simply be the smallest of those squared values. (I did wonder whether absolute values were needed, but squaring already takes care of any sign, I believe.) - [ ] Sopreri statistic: 204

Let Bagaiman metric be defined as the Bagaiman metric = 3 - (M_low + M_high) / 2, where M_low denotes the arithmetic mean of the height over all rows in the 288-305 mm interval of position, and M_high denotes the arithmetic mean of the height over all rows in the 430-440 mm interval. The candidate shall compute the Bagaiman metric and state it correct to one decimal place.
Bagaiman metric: -12.0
